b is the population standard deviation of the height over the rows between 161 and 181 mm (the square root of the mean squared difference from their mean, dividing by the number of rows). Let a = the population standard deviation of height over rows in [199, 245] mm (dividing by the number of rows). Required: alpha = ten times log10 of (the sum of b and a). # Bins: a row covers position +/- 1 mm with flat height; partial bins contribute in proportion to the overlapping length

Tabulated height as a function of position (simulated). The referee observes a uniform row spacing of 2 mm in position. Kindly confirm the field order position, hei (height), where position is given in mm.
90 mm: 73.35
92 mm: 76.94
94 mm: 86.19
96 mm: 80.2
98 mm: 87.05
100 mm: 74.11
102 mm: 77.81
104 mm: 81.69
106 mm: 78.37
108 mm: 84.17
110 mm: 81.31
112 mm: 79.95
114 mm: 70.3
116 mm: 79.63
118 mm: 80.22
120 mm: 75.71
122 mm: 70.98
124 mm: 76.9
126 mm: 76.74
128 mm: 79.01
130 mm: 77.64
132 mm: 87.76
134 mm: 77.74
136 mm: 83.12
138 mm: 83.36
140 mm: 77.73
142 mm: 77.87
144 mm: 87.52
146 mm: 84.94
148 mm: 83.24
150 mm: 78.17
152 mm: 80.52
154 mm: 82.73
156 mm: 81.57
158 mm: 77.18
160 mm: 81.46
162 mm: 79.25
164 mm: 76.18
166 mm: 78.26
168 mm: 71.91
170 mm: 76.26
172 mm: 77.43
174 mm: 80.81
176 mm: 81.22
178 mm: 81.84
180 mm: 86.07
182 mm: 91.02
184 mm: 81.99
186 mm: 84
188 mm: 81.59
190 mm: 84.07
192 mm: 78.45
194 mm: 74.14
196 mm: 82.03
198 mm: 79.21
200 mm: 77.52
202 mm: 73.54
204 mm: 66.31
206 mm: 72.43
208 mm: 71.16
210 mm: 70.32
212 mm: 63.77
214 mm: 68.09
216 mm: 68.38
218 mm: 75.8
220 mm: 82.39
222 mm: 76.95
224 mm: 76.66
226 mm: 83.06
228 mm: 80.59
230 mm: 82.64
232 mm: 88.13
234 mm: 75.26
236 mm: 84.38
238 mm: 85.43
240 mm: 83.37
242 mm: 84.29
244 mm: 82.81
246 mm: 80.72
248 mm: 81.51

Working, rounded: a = 6.7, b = 3.67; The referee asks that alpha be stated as 10.2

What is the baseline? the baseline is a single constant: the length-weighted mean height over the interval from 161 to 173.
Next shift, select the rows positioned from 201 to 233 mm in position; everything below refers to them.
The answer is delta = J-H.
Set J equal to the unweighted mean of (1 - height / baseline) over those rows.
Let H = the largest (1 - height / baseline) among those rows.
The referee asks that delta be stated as -0.15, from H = 0.167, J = 0.020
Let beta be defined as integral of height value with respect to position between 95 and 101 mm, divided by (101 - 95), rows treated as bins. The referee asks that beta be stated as 80.5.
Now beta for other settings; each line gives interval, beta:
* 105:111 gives 81.3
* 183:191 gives 82.9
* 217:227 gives 79.0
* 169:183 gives 82.1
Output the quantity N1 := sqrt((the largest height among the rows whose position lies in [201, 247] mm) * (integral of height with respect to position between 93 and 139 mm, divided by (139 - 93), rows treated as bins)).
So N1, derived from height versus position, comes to 83.7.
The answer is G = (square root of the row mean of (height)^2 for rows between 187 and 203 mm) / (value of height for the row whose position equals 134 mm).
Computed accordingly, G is 1.01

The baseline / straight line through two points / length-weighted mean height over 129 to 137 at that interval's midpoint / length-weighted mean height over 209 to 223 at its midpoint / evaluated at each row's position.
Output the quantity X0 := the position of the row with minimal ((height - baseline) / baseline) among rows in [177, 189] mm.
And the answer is 178 mm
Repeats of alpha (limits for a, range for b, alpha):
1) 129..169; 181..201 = 9.1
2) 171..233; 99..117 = 10.2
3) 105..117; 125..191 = 9.1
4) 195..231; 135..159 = 9.6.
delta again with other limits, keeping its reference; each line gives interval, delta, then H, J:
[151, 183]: -0.11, 0.061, -0.048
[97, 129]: -0.11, 0.082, -0.024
